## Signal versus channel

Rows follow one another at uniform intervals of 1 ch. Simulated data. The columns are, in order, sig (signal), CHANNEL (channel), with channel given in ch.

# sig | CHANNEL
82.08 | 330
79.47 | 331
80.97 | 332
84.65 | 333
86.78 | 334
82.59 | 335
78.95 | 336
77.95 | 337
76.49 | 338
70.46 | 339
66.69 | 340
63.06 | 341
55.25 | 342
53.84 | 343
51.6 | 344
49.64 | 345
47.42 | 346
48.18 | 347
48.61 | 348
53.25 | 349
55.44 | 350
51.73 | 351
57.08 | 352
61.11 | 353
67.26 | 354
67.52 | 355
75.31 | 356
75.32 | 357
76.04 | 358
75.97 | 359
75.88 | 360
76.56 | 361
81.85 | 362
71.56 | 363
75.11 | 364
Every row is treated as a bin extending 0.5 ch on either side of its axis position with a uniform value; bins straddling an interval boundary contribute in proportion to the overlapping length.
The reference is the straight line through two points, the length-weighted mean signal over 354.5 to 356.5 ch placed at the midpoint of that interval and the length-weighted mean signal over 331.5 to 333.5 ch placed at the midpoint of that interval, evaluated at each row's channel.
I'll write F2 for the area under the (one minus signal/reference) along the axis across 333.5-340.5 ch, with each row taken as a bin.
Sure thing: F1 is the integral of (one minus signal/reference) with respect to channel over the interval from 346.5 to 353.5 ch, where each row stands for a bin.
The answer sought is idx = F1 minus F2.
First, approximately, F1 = 1.9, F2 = 0.3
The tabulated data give 1.6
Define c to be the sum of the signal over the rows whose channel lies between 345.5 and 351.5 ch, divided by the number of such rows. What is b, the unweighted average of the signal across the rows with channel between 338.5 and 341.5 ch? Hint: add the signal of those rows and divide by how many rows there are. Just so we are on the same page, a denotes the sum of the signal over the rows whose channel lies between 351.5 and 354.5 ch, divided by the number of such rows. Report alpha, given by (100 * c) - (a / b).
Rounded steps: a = 62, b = 67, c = 50.8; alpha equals 5076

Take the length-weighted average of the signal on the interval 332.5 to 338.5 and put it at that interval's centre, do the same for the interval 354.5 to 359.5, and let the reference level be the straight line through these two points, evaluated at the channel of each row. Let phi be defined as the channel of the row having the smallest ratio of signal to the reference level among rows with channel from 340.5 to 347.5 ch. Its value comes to 346 ch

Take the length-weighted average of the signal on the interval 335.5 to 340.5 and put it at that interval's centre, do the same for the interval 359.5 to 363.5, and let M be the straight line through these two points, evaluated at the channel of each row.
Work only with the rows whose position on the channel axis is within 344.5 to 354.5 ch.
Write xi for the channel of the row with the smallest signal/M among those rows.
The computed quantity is 346 ch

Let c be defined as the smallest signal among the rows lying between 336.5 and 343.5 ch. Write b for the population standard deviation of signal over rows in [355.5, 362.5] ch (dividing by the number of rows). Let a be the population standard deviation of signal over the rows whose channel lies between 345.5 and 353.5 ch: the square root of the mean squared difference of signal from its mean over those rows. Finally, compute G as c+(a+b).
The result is 60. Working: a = 4.5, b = 2.1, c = 53.84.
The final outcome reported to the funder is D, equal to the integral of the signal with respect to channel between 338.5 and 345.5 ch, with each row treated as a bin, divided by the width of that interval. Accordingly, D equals 59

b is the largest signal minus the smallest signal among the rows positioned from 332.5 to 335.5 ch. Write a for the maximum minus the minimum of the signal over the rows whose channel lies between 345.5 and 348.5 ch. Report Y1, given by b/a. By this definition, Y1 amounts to 3.5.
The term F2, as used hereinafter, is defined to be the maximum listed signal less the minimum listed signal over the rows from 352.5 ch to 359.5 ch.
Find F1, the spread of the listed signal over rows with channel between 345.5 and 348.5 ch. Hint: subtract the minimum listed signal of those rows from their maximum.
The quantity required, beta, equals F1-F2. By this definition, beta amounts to -14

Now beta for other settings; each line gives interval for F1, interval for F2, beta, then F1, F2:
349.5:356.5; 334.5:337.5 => 19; 24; 5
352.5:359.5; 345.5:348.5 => 14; 15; 1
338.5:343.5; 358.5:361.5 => 16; 17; 1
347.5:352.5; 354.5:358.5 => 0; 8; 9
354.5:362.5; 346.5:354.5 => -5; 14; 19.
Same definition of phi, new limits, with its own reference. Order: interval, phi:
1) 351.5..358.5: 352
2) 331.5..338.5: 338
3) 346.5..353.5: 347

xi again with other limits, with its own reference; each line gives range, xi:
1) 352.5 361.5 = 353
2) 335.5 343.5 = 343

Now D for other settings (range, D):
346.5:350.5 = 51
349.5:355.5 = 60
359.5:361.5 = 76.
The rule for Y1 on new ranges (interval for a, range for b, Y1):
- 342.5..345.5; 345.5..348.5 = 0.3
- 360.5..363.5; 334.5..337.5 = 0.5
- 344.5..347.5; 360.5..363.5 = 4.6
